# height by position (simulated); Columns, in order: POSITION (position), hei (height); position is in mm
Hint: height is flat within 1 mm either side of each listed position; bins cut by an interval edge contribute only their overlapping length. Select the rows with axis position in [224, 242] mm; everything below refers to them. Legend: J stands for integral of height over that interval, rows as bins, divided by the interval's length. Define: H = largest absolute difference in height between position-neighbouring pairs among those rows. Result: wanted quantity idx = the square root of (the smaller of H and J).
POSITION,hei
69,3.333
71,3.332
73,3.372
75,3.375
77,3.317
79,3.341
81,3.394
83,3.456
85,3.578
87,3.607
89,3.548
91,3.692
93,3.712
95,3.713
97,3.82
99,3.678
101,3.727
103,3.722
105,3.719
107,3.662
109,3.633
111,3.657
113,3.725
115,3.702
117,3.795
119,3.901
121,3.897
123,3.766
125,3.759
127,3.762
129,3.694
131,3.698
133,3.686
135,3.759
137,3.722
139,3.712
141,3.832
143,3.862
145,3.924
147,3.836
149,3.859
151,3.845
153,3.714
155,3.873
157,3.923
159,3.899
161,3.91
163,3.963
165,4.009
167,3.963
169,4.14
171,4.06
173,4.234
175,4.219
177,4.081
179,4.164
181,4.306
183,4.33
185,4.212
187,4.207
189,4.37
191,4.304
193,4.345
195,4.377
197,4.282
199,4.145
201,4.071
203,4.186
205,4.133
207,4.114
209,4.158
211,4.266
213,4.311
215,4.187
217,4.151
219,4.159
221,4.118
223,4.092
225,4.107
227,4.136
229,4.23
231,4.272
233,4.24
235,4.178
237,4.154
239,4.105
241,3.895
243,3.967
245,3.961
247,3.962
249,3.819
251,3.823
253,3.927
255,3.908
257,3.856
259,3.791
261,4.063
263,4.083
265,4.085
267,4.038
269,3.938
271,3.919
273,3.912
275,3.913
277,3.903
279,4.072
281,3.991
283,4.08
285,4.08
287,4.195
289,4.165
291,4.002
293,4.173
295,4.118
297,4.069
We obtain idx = 0.46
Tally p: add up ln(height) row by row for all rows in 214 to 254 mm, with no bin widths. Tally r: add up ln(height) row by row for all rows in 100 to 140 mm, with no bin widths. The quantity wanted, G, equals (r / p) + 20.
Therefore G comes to 20.9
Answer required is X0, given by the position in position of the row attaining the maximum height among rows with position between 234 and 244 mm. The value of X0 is 235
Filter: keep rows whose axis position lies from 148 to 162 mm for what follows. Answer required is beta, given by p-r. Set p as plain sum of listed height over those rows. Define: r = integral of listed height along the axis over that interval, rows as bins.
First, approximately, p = 27.0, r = 54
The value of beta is -27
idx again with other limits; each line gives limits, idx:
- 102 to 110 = 0.24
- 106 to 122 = 0.33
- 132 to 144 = 0.35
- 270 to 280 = 0.41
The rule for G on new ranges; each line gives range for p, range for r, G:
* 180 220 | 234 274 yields 21.0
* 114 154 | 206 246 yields 21.1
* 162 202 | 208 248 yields 21.0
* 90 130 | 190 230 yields 21.1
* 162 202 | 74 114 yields 20.9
